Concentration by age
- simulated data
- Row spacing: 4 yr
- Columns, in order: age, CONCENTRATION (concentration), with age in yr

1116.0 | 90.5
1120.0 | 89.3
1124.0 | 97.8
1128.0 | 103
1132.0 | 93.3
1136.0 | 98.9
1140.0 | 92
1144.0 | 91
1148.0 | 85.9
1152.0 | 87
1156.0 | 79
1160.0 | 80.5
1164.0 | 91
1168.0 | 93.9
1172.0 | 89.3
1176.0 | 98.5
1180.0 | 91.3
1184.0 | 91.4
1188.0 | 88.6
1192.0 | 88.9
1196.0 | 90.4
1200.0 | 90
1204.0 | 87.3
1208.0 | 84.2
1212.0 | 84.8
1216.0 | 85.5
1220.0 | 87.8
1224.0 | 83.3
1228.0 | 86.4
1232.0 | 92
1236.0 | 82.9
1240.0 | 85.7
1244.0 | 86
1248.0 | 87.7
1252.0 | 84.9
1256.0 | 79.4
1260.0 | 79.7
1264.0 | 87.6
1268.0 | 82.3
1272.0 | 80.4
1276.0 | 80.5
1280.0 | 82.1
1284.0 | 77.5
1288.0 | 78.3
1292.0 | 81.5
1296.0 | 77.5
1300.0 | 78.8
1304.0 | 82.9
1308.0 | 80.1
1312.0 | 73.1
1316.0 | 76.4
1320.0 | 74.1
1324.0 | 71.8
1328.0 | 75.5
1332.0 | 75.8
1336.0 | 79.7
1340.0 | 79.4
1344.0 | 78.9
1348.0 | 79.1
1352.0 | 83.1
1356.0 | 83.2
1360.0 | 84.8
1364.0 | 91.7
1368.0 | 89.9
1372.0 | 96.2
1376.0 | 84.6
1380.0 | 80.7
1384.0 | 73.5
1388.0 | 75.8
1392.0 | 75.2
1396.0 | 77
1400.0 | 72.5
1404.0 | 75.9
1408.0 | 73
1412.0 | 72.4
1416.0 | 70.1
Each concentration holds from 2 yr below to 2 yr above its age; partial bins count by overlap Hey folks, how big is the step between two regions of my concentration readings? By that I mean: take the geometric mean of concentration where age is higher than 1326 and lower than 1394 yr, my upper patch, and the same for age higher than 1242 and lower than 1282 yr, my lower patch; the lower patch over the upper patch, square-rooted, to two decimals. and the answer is 1.01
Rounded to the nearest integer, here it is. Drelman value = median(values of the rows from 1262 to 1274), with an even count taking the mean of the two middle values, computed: 82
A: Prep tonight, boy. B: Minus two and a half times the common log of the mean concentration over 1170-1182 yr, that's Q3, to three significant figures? -4.92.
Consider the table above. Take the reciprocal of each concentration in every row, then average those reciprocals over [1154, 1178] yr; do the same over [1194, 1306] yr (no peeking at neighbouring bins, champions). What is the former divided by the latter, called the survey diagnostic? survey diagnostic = 0.95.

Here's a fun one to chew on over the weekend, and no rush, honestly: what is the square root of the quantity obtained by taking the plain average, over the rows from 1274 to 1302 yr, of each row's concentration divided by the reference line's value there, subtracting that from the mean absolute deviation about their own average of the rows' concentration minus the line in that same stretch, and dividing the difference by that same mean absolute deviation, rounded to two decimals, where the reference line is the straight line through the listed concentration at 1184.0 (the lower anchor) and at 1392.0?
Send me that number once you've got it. 0.55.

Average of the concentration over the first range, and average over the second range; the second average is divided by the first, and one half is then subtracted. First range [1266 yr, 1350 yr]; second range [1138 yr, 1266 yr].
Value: 0.614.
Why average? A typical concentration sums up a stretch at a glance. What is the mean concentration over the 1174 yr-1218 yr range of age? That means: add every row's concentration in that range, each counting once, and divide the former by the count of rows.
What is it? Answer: 89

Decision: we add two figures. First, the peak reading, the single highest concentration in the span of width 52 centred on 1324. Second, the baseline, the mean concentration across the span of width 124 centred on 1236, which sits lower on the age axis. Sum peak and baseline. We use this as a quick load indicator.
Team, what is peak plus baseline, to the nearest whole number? 168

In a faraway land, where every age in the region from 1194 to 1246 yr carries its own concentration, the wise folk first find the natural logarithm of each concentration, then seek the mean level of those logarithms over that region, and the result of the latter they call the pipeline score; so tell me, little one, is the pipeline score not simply 4.46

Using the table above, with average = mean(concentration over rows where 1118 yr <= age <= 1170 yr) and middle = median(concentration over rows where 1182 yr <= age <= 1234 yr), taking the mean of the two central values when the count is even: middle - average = -3.2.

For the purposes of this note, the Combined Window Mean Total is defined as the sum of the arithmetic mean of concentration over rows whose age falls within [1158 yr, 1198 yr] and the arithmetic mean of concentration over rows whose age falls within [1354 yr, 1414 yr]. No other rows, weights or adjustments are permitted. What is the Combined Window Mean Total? 171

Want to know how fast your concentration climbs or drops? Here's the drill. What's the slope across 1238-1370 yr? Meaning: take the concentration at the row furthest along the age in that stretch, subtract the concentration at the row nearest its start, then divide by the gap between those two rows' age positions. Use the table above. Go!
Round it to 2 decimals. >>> 0.03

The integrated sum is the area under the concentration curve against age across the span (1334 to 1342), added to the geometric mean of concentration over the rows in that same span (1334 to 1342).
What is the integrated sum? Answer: 716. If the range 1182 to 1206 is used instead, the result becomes 2236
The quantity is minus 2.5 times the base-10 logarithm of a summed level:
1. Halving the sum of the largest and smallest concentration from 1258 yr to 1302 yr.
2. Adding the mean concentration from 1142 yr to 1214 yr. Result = -5.58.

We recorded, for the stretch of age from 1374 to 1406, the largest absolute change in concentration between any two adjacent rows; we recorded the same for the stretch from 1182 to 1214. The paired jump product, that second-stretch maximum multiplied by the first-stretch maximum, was 22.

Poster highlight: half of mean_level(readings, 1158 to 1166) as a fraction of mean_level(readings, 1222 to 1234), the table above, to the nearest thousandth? 0.491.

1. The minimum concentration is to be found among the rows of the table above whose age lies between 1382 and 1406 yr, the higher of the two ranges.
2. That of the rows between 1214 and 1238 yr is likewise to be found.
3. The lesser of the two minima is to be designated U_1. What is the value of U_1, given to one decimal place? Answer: 72.5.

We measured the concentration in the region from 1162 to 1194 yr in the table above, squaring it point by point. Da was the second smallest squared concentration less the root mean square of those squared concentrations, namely -518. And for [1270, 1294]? -285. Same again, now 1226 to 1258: -494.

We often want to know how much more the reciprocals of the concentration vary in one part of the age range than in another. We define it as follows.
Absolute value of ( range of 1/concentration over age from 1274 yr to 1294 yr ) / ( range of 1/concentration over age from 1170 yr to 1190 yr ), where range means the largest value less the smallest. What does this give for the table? 0.64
